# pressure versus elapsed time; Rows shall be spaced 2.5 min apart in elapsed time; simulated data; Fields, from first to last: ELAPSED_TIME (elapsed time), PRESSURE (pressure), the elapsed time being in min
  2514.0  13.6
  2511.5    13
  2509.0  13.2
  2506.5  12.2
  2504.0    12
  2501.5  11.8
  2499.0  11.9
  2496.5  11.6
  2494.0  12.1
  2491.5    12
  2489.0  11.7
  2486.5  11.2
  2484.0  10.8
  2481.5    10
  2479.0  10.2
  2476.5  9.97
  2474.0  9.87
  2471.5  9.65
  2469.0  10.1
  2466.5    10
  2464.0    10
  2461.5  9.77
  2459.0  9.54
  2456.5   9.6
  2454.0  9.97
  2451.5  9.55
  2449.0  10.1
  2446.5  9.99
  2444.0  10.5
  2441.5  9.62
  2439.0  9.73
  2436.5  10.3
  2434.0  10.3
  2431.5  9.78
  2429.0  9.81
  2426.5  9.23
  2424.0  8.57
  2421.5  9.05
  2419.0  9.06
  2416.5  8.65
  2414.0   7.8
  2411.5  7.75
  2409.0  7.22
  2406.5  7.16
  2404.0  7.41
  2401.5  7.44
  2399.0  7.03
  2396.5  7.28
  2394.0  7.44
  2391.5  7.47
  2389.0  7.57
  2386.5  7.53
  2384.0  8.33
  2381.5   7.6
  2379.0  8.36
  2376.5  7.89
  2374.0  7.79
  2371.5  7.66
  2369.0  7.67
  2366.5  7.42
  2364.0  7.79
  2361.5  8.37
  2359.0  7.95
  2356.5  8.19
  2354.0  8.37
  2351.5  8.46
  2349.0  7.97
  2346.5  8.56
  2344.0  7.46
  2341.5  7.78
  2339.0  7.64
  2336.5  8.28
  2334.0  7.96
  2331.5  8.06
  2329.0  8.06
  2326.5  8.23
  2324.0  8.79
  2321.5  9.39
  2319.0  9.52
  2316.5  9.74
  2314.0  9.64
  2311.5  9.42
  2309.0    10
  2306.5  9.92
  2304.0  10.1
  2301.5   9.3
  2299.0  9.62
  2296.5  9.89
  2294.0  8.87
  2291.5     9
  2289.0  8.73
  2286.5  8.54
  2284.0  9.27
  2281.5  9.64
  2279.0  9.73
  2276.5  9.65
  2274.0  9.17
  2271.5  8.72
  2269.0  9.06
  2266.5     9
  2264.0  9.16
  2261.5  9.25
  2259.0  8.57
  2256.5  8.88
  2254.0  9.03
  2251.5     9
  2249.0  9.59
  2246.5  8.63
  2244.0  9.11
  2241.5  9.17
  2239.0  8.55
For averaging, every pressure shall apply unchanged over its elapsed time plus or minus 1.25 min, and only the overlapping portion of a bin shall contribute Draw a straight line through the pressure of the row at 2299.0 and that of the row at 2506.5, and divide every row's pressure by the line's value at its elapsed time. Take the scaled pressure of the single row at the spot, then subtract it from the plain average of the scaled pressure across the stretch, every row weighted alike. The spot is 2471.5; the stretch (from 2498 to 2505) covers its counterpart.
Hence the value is 0.16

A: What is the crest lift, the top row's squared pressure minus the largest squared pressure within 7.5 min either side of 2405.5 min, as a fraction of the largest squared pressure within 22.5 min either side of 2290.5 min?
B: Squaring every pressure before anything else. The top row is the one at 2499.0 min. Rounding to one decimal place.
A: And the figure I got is 0.8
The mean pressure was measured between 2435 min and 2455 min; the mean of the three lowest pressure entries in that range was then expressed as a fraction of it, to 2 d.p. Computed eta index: 0.97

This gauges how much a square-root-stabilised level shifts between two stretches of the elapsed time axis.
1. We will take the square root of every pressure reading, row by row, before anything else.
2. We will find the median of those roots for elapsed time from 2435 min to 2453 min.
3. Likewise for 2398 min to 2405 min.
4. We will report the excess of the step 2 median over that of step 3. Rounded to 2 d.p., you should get 0.44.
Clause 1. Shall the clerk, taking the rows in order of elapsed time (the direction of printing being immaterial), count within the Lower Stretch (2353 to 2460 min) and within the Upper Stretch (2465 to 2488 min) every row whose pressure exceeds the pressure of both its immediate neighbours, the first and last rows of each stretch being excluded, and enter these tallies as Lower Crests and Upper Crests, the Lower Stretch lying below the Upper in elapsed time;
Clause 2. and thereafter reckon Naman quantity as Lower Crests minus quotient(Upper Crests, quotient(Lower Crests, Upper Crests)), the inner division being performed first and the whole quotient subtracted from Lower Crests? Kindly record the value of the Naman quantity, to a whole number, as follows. 11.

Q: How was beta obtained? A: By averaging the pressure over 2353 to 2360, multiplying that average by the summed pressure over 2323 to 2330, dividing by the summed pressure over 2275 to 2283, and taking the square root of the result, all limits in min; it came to 2.66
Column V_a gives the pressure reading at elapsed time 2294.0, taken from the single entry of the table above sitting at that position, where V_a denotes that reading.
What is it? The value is 8.87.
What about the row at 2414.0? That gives 7.8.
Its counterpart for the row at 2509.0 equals 13.2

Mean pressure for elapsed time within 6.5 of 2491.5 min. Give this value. 11.7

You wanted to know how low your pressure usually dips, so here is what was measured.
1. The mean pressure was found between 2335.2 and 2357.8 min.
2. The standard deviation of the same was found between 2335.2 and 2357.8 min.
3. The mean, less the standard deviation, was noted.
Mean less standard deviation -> 7.7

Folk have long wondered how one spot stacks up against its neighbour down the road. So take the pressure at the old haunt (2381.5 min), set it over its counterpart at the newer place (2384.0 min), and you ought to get 0.912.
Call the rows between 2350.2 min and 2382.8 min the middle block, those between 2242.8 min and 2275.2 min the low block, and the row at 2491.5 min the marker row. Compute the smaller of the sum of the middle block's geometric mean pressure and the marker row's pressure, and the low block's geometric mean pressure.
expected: 9.01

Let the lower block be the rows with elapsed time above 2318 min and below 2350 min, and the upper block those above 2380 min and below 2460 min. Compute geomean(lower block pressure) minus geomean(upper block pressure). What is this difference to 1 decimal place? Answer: -0.4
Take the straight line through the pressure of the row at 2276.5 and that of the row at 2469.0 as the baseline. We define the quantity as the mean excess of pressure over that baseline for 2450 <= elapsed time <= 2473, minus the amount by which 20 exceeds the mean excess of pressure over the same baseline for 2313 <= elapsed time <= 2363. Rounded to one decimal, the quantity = -21.7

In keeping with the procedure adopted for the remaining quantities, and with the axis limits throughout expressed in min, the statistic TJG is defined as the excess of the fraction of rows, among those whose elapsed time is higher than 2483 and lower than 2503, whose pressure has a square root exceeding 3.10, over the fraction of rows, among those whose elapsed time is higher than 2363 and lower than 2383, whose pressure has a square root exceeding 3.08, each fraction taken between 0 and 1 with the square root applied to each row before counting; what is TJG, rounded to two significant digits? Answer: 1.0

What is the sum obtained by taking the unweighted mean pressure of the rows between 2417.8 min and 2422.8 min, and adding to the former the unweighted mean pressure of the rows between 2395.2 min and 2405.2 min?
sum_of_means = 16.3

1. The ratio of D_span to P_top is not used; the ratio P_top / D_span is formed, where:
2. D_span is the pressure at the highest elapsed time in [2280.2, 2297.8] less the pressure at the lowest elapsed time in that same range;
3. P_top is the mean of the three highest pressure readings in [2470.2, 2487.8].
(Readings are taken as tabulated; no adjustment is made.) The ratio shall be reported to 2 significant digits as 43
